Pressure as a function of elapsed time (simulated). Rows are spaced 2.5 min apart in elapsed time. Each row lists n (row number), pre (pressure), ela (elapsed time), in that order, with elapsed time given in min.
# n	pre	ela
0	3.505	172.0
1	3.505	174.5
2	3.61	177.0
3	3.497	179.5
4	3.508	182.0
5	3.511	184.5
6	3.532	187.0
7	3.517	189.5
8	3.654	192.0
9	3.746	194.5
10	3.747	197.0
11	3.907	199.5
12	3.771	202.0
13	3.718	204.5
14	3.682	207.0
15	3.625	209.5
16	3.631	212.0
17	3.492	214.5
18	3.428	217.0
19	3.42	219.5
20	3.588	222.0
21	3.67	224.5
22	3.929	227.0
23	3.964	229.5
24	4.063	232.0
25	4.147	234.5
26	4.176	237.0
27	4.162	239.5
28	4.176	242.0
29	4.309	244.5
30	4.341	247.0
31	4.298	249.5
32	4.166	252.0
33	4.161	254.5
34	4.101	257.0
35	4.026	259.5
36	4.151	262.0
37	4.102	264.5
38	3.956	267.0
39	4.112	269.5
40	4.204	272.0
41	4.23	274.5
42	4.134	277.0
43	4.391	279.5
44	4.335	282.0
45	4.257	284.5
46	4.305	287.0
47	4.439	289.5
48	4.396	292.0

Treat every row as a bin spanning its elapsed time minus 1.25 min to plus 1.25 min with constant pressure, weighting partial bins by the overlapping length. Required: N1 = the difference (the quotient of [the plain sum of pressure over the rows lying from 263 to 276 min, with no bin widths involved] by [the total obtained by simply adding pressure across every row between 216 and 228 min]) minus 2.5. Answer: -1.36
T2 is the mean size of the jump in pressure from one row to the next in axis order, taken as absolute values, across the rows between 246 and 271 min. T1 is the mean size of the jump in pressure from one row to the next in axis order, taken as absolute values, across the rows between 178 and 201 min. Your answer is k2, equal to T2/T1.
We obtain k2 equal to 1.6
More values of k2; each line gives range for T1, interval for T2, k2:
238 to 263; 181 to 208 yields 1.0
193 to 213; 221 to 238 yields 1.5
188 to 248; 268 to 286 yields 1.3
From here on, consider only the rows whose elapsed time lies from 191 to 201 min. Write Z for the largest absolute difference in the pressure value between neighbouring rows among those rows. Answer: 0.16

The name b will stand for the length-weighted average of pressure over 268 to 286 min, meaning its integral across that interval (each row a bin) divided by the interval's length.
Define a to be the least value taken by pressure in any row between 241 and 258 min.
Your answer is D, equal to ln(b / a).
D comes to 0.03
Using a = 4.101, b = 4.23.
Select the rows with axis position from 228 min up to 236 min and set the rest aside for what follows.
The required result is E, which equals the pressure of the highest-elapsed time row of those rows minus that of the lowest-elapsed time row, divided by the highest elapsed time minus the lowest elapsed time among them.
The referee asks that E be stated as 0.04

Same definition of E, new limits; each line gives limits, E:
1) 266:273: 0.05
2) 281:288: -0.01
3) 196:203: 0.00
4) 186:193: 0.02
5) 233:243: 0.00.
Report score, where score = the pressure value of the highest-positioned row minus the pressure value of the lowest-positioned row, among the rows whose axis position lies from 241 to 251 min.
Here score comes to 0.12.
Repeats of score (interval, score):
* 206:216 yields -0.19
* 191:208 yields 0.03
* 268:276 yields 0.12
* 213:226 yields 0.18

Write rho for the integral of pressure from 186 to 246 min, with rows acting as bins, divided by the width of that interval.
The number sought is 3.80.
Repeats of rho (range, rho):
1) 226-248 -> 4.14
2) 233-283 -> 4.18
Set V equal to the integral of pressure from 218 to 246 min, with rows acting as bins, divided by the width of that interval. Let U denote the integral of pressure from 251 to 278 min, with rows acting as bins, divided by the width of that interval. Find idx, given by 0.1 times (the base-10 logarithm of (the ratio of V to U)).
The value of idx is -0.002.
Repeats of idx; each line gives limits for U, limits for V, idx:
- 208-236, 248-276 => 0.005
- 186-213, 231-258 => 0.006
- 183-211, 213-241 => 0.002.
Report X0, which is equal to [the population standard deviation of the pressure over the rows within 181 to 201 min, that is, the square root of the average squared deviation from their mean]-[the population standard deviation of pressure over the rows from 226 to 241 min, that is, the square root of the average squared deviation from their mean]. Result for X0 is 0.04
